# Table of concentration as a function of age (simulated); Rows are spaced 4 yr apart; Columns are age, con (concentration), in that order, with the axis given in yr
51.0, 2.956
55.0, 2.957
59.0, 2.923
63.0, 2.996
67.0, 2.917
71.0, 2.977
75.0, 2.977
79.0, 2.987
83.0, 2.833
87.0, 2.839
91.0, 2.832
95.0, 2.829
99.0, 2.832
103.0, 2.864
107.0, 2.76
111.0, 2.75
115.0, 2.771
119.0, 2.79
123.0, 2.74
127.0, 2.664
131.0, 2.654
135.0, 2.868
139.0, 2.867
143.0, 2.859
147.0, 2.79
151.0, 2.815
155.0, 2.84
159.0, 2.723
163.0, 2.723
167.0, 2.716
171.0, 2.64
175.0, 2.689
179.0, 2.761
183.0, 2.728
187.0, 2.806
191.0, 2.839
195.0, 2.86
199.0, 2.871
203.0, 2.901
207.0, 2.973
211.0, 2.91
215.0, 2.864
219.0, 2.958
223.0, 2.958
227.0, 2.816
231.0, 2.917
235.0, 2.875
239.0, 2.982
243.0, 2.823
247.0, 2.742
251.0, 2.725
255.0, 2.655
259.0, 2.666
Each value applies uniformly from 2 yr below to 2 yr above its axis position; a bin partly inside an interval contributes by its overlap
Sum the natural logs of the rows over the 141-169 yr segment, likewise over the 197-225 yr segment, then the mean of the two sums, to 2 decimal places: 7.33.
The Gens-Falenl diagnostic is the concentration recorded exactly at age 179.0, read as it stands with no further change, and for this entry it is 2.761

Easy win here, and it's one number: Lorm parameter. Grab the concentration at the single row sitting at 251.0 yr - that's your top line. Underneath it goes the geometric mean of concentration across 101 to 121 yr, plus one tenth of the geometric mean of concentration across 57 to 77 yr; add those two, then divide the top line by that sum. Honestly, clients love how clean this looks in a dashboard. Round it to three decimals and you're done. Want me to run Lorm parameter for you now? 0.884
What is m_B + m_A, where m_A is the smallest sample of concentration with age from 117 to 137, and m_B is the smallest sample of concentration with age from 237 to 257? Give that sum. 5.31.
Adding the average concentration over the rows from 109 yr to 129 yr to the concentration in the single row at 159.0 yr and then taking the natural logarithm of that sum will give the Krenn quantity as 1.70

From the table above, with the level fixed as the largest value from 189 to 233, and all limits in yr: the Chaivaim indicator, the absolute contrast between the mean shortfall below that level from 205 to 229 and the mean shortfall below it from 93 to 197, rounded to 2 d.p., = 0.14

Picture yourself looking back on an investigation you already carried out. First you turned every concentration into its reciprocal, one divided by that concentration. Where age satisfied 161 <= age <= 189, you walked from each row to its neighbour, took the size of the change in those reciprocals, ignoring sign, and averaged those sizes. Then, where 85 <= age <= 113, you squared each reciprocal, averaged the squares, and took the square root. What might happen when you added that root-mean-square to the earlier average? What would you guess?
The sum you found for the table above 0.362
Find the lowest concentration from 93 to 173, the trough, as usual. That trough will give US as 2.64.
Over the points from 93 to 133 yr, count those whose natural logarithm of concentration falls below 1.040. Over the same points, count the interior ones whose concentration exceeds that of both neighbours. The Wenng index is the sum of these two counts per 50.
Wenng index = 0.20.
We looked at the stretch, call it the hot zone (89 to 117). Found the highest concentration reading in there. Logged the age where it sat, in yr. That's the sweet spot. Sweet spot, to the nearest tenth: 103.0 yr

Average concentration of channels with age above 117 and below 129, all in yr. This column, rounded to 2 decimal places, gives 2.73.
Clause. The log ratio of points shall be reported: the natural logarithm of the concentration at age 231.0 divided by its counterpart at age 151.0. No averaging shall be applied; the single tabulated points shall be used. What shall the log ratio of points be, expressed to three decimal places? 0.036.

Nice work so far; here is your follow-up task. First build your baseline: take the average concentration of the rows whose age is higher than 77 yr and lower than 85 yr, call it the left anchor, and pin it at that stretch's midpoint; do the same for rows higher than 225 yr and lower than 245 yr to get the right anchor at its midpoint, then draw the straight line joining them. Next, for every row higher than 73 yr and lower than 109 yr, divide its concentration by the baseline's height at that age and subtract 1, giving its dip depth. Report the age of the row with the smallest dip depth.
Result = 107.0 yr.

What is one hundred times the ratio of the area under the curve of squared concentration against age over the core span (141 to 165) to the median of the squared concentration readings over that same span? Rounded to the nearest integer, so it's 2382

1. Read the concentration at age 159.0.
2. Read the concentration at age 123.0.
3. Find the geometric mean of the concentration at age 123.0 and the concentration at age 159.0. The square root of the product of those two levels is 2.73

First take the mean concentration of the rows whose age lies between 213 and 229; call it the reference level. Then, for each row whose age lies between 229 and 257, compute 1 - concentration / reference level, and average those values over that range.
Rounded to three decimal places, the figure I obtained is 0.028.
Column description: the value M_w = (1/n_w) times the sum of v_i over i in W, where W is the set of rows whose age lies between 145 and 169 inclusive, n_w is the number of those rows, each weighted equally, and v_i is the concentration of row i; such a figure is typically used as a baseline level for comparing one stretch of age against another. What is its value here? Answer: 2.77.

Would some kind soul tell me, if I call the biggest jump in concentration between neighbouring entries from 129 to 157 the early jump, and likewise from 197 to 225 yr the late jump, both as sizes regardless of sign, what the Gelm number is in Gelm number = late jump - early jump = -0.12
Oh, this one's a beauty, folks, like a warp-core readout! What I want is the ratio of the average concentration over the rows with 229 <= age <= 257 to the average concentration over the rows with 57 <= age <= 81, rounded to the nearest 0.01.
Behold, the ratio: 0.95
